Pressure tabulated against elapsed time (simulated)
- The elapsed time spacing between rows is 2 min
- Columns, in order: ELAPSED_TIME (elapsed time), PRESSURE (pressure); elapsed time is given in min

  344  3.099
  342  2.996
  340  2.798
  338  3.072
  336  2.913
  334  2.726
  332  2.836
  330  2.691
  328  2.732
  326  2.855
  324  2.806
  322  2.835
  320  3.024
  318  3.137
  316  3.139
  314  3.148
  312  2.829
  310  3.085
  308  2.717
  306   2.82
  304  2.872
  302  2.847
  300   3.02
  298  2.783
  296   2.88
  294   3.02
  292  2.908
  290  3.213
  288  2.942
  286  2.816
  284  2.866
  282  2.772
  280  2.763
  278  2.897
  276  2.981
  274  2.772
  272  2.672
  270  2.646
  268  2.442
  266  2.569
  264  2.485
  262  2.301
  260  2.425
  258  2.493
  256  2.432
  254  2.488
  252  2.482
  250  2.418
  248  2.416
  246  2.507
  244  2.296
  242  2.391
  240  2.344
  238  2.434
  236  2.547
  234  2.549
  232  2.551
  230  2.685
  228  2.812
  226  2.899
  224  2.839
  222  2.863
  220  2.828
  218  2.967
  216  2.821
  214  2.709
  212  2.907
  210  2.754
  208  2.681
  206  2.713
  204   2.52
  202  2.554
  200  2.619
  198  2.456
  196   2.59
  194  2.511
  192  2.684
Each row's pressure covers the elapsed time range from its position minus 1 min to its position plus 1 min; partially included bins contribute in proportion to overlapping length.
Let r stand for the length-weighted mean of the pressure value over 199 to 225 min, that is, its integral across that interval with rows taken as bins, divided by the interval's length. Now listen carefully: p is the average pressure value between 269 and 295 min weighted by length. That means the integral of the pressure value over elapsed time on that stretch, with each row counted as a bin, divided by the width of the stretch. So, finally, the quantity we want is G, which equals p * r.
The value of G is 7.89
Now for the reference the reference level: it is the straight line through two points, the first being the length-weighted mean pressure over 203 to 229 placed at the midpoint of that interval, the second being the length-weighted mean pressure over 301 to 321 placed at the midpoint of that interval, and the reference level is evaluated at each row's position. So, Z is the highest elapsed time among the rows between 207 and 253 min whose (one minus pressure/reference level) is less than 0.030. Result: 228 min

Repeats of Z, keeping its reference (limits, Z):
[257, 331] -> 320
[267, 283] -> 278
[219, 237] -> 228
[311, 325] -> 320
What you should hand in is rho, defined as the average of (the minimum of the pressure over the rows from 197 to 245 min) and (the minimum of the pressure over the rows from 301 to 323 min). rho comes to 2.51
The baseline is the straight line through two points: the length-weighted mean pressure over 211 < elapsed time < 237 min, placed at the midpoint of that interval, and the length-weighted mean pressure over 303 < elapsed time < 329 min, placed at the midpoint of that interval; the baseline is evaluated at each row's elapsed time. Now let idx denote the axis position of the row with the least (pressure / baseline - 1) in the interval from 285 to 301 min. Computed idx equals 298 min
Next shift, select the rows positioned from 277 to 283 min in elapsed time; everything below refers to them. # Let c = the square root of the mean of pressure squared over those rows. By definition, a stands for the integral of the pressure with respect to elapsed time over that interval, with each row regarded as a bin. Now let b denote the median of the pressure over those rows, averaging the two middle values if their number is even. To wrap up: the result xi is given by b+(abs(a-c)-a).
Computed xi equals -0.04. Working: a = 16.9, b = 2.77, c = 2.81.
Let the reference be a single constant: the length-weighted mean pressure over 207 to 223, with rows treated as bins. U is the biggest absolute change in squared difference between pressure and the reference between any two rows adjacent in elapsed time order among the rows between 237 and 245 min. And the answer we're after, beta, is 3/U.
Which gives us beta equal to 33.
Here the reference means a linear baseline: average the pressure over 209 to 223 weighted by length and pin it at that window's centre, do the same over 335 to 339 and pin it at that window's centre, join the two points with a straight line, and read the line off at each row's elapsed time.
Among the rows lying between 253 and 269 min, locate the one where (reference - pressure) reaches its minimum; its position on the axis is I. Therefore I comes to 266 min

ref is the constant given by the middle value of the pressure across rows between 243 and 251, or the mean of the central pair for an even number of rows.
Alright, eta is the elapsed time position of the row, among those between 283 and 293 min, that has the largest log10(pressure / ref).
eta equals 290 min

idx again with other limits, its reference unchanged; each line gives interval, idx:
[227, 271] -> 262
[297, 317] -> 308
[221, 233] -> 232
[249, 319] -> 262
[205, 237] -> 236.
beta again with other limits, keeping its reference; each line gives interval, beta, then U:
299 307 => 74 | 0.04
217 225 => 133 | 0.02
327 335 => 196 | 0.02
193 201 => 33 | 0.09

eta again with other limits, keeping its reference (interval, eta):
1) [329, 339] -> 338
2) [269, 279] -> 276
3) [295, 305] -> 300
